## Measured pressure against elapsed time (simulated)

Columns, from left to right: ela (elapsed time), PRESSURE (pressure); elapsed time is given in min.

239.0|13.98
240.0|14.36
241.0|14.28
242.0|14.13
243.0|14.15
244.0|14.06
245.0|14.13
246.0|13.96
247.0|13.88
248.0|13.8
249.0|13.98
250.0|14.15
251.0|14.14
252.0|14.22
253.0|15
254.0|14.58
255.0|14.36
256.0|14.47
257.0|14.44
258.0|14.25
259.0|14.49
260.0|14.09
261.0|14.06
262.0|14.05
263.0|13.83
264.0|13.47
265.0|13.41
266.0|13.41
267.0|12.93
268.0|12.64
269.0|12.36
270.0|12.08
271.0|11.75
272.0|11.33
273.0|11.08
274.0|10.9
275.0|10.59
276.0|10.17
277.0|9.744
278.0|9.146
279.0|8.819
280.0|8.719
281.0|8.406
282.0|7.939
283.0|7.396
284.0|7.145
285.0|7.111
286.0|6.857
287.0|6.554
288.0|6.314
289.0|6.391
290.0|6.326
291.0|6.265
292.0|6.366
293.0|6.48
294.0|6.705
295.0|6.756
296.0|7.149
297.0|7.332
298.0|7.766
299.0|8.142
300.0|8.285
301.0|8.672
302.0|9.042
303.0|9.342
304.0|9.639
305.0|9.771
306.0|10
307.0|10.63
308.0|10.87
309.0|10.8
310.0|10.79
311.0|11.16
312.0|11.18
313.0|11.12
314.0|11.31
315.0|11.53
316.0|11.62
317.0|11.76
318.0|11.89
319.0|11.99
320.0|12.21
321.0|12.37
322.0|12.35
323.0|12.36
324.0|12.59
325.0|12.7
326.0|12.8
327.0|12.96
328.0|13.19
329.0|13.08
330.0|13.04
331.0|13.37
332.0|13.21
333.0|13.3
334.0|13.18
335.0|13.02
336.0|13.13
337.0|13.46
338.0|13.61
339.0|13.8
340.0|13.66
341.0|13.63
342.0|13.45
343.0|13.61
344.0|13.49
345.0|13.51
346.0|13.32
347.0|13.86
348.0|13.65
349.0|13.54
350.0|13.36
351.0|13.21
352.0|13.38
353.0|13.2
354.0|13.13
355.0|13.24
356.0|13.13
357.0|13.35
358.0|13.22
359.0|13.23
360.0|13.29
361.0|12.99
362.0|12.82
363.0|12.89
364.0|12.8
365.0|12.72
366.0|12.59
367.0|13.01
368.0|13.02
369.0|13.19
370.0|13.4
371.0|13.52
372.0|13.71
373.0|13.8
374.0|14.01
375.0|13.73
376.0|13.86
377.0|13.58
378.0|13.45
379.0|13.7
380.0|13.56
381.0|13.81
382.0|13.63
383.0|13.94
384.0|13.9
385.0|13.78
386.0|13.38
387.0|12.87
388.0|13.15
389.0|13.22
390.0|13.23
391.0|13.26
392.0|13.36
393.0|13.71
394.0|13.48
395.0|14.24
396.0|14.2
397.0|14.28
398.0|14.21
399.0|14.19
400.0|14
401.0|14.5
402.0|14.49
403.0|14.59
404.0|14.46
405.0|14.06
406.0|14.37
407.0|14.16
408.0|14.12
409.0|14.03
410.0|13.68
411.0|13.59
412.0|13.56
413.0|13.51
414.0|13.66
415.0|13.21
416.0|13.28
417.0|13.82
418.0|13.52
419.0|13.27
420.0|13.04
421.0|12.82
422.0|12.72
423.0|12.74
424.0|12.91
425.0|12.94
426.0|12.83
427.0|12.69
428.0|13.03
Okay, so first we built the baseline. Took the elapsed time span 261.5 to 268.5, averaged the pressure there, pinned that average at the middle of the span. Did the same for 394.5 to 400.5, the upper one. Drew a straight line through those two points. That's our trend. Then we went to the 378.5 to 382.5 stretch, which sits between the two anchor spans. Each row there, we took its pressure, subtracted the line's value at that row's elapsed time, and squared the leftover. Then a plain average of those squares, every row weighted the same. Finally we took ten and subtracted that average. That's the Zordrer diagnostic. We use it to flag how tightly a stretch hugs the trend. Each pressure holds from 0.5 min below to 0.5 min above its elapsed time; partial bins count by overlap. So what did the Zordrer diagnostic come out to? 9.8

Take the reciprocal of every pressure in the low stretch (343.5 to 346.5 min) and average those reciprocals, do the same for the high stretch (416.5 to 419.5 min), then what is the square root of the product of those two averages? 0.074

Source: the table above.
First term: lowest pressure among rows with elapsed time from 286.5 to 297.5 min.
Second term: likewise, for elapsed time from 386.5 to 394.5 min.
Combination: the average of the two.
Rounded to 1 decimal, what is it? 9.6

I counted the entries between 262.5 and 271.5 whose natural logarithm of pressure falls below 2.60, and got 7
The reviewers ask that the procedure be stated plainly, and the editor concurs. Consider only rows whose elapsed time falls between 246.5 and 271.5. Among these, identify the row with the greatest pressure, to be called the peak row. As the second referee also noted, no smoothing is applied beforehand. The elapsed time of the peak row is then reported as 253.0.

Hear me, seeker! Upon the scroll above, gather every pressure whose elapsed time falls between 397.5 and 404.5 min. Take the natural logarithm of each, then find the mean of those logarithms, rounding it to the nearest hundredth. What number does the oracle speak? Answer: 2.66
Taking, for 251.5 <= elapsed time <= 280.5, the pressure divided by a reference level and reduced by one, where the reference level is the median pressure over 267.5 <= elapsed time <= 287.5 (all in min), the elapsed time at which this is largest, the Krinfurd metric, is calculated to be 253.0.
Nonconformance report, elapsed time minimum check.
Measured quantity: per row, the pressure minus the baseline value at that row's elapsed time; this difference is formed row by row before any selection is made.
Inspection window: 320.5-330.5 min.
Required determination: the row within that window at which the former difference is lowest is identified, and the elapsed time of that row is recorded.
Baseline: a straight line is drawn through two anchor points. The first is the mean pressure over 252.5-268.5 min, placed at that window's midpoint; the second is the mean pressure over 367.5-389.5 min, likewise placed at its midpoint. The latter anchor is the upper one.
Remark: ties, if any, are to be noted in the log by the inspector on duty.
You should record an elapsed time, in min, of 322.0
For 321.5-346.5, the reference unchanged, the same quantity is 322.0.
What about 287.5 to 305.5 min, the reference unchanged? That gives 291.0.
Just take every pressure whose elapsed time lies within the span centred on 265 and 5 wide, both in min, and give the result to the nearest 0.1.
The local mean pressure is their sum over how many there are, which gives 13.4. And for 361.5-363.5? 12.9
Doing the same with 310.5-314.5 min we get 11.2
